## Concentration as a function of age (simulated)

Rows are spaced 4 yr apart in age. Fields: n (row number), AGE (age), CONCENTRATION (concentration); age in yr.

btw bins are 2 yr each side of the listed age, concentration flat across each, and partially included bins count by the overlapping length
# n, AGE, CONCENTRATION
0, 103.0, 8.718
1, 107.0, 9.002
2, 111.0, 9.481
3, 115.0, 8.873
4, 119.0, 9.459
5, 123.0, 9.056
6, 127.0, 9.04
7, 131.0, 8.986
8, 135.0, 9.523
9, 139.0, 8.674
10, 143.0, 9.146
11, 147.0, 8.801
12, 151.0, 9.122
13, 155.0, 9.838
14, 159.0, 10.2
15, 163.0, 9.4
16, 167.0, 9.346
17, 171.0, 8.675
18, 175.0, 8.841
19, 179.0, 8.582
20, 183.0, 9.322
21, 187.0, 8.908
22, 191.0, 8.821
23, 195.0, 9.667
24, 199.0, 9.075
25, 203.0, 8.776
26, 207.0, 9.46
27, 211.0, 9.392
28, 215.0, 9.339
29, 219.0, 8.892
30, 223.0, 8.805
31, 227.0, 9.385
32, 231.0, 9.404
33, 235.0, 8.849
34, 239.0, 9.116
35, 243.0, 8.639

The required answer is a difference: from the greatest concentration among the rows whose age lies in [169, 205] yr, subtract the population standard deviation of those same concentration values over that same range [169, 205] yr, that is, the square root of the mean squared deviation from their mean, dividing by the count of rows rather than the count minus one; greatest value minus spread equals 9.34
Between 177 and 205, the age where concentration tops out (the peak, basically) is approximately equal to 195.0 yr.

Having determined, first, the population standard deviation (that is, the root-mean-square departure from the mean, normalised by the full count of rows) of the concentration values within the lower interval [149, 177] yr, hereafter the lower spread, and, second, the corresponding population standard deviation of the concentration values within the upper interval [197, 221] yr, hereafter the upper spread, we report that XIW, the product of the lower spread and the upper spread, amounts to 0.13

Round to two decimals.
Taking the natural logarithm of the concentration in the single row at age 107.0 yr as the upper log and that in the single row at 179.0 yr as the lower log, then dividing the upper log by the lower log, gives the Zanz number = 1.02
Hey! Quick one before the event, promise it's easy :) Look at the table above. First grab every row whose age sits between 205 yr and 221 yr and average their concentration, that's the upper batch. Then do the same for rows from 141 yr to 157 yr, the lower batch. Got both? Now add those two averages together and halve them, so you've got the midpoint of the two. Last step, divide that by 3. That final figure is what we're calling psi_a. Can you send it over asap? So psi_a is 3.08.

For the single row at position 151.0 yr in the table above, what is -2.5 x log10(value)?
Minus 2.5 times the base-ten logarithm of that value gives -2.40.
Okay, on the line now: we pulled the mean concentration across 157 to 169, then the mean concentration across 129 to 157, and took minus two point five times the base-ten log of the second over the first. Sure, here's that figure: 0.057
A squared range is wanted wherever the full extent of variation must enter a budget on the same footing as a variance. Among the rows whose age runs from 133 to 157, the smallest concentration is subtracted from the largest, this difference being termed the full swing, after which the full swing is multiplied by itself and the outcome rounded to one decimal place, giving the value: 1.4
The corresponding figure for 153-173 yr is 2.3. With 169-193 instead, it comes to 0.5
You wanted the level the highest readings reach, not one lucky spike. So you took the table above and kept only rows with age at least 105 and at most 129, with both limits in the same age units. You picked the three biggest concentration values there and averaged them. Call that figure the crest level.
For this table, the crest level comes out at 9.33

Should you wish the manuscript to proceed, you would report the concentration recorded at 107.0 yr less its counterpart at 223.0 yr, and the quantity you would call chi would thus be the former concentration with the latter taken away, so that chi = 0.20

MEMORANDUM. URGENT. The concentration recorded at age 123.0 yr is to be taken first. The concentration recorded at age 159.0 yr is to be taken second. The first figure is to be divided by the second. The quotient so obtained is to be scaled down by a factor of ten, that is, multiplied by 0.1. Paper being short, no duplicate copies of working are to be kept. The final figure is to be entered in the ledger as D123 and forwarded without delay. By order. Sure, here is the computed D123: 0.089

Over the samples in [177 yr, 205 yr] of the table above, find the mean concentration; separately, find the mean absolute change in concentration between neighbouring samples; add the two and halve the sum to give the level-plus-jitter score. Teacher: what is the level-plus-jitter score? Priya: 4.759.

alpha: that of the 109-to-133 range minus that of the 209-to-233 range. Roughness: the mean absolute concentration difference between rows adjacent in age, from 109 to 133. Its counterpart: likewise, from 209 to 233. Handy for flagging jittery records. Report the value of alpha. 0.10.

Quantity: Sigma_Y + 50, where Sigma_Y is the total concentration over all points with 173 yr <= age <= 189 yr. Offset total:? 85.7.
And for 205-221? 87.1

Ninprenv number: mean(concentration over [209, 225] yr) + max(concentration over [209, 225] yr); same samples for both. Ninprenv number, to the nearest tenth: 18.5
